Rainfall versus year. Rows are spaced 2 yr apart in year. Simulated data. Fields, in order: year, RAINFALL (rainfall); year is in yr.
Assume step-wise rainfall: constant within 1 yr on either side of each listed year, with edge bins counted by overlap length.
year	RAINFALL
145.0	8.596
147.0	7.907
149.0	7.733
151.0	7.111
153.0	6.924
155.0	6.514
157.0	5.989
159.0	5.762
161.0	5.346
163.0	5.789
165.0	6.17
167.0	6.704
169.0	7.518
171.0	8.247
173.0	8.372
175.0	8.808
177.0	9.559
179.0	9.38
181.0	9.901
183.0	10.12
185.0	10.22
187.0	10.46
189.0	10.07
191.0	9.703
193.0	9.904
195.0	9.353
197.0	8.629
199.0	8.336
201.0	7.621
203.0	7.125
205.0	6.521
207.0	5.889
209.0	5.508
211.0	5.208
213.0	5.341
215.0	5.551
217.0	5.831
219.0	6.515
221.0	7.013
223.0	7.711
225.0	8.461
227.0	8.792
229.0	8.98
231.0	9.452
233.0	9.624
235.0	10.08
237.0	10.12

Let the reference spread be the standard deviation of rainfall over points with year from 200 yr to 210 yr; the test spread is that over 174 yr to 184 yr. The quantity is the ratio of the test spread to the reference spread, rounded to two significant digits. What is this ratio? 0.59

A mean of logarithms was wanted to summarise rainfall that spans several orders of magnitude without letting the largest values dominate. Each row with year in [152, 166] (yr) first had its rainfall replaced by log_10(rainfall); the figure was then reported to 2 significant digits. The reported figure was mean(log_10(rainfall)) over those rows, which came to 0.78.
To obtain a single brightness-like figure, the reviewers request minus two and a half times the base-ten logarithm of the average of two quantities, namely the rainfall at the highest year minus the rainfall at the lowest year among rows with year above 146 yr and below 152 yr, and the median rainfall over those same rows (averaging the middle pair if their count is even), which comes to -1.4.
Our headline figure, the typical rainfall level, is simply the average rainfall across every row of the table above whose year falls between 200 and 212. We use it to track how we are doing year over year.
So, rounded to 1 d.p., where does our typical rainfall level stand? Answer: 6.3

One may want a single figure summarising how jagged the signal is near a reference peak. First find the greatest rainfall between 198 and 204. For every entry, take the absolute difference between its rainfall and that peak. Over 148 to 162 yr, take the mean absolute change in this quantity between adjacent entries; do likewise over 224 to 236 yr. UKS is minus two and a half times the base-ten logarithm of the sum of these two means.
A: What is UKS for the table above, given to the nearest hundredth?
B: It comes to 0.35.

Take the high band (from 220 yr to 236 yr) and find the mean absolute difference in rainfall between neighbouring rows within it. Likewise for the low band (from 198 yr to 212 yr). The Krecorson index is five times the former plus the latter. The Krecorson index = 2.7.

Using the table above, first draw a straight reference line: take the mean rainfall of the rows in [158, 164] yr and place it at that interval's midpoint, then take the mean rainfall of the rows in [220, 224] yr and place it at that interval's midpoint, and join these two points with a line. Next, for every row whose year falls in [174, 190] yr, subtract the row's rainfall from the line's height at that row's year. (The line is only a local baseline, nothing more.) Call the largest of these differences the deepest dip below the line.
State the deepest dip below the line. -3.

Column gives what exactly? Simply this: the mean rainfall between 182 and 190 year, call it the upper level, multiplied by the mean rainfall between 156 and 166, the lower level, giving 59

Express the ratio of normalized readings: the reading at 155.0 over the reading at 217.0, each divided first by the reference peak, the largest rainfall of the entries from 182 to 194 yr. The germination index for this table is 1.12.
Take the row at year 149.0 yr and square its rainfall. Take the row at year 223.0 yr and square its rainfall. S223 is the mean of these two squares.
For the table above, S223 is 60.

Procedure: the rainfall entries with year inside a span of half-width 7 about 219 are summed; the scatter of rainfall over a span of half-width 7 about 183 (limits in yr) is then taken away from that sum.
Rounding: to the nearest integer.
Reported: 46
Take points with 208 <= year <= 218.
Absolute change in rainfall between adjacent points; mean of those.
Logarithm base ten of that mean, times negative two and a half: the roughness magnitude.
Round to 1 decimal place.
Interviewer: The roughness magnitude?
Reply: 1.6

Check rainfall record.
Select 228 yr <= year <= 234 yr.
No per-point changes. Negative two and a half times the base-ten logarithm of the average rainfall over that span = -2.4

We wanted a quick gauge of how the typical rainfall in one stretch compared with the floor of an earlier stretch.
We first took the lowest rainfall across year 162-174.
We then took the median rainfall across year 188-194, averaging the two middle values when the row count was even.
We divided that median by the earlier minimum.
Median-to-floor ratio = 1.71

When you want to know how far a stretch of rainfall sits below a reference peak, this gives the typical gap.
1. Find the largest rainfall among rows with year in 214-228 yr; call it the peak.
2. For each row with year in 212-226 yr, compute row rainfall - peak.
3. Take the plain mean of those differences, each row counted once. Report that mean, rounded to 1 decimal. -2.2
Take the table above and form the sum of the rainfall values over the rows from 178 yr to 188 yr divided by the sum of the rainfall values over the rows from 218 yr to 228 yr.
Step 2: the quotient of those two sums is 1.3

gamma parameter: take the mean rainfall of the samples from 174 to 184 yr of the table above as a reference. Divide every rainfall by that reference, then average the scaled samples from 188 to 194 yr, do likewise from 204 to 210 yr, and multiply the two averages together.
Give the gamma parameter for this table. 0.65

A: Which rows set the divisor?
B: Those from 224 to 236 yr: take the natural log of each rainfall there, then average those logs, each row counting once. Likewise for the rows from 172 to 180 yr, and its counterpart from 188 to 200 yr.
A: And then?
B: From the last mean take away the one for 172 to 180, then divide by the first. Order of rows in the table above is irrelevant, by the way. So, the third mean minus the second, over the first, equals 0.01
